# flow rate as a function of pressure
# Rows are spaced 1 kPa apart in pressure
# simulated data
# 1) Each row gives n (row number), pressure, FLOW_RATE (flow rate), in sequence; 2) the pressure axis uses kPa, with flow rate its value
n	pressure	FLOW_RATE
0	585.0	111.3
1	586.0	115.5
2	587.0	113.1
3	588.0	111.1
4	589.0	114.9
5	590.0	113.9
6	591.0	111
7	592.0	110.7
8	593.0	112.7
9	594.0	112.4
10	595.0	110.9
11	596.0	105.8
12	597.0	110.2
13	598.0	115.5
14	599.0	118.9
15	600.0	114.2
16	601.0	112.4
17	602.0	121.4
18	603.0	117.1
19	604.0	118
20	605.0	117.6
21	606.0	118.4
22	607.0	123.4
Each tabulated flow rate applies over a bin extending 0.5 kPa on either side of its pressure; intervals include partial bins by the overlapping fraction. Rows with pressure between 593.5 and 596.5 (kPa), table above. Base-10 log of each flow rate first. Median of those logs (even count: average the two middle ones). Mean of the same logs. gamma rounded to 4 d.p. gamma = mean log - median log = -0.0049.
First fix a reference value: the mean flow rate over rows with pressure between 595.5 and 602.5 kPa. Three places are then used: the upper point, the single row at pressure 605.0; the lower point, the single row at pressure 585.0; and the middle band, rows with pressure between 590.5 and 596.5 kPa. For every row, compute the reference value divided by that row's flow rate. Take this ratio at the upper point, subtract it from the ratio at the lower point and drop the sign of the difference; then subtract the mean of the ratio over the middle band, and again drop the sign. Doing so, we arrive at 0.98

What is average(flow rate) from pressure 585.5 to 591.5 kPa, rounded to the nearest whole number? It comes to 113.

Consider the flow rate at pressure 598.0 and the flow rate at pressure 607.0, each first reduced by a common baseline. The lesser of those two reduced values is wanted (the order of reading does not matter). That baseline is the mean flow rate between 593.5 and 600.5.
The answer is 3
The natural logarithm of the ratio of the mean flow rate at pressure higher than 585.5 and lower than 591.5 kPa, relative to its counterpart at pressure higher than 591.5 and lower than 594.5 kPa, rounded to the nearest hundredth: 0.01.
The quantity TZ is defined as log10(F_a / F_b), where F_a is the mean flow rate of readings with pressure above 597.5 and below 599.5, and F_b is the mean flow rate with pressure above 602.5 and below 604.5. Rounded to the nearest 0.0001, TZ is -0.0013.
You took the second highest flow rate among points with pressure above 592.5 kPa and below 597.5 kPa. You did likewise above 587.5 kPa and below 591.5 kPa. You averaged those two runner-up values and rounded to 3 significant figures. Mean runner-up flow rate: 113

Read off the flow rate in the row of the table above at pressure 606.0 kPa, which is 118.4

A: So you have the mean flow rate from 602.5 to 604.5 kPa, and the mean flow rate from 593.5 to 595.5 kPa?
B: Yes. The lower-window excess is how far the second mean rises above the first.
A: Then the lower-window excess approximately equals -5.9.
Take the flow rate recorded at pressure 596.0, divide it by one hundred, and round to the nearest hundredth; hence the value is 1.06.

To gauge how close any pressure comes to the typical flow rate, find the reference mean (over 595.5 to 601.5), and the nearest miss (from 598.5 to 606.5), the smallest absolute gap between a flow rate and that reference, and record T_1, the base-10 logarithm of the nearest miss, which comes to -0.36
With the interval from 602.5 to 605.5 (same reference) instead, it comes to 0.63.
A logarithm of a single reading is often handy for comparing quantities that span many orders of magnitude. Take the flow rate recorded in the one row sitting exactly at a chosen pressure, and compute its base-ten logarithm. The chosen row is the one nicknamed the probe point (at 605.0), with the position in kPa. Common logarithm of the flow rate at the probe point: 2.07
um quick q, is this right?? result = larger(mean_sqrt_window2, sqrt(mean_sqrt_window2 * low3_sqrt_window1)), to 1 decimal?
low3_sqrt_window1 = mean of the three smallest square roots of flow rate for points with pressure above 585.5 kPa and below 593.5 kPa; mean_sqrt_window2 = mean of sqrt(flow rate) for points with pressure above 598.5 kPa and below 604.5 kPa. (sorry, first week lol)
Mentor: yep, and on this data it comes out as 10.8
